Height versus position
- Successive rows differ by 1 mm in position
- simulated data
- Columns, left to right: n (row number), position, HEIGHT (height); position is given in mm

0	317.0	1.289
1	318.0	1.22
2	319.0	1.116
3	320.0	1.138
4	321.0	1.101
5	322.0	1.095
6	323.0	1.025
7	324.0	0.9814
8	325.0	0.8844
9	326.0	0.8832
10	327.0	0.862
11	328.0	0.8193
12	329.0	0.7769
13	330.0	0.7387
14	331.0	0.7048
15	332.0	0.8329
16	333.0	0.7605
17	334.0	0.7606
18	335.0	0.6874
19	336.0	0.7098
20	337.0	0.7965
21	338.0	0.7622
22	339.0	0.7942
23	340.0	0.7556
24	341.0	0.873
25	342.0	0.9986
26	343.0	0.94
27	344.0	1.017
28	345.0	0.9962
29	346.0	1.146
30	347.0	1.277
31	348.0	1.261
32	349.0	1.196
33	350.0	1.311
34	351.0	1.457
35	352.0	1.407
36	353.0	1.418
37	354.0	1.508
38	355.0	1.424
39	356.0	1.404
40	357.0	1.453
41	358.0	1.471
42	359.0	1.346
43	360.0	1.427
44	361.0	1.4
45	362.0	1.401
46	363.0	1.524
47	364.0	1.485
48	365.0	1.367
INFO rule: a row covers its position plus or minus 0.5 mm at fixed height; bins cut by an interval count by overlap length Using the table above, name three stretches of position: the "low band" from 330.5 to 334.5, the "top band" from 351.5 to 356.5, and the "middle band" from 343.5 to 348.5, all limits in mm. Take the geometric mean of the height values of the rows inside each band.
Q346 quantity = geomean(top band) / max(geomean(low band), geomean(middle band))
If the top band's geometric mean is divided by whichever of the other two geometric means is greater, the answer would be 1.26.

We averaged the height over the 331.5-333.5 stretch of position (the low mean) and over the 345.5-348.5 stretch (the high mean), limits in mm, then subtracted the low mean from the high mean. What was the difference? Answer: 0.43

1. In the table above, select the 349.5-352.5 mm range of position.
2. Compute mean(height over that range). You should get 1.4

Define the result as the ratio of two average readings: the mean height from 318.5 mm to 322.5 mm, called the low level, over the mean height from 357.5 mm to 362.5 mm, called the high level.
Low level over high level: 0.79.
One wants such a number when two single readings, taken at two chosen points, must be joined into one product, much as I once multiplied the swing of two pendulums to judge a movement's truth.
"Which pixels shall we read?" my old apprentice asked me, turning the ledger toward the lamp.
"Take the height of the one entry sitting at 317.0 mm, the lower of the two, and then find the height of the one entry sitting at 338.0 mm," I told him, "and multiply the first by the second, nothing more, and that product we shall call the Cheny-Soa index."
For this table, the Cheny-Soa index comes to 1.0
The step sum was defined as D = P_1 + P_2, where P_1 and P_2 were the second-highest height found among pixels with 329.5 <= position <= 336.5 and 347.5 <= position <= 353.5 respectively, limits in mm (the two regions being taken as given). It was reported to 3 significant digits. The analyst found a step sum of 2.18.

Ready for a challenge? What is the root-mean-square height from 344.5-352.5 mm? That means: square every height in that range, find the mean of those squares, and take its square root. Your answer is 1.26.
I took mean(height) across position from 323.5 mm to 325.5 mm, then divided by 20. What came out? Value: 0.047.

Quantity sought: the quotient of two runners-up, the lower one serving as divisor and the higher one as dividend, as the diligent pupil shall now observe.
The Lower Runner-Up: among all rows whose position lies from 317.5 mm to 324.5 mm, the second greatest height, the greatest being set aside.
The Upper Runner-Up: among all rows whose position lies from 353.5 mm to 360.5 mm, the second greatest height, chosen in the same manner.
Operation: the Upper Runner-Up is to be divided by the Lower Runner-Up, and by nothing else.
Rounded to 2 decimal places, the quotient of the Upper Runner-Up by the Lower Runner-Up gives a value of 1.29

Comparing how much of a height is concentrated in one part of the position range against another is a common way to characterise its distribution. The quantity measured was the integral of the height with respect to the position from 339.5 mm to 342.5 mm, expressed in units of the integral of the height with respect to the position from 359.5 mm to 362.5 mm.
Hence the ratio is 0.62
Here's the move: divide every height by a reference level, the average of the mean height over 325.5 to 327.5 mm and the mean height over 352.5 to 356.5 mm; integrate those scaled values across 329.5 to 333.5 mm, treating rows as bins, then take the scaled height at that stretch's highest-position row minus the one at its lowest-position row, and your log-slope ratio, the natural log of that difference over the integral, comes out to -4.94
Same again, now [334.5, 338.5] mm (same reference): -3.68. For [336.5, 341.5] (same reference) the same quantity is -3.95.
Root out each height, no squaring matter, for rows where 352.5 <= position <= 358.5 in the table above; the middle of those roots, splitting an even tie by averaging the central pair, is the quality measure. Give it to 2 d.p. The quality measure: 1.20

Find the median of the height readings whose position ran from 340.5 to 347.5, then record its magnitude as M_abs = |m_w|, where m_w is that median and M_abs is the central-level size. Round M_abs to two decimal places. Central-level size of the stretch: 1.00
